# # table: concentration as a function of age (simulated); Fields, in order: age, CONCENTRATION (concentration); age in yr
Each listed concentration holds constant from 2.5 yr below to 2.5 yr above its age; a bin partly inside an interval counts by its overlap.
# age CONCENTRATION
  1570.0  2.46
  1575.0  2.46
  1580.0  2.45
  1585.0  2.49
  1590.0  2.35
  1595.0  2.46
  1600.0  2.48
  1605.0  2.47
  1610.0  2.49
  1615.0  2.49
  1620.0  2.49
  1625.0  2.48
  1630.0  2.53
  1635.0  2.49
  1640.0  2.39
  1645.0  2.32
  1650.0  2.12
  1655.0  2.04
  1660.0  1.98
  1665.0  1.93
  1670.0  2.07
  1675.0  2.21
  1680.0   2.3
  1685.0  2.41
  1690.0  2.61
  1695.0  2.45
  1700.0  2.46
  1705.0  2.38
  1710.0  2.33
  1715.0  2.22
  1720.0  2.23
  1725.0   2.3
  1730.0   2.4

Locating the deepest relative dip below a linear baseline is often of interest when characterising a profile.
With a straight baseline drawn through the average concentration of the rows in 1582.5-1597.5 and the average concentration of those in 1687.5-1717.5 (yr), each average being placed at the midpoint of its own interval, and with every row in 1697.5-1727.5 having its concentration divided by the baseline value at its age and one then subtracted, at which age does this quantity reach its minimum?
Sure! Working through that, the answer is 1715.0 yr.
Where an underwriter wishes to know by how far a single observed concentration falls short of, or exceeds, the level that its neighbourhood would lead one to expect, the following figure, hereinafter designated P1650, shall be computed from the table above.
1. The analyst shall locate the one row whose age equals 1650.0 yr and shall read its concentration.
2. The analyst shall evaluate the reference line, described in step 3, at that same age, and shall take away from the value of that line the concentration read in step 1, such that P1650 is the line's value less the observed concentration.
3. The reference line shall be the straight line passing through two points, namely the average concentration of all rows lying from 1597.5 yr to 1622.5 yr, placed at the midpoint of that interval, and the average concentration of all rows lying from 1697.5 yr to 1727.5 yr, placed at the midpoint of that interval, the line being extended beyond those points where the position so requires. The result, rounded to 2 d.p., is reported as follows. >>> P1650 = 0.30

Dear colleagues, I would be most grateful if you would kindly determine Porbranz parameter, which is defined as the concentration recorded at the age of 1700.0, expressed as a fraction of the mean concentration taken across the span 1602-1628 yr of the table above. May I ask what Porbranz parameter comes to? 0.990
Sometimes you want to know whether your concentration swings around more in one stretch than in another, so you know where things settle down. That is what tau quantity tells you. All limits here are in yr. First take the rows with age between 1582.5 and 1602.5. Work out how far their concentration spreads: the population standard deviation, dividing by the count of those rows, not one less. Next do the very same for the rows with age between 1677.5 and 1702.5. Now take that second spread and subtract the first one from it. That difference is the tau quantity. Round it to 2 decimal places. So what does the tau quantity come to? 0.04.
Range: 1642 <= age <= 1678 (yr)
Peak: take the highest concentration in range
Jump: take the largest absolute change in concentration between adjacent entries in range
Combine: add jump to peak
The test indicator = 2.52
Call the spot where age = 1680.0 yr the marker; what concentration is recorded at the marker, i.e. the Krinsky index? 2.3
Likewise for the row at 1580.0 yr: 2.45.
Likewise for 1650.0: 2.12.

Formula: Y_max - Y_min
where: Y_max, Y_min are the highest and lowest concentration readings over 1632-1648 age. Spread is 0.17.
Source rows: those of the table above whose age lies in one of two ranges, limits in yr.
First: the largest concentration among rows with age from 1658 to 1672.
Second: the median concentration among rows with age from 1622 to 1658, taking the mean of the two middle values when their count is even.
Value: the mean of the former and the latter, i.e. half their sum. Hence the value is 2.23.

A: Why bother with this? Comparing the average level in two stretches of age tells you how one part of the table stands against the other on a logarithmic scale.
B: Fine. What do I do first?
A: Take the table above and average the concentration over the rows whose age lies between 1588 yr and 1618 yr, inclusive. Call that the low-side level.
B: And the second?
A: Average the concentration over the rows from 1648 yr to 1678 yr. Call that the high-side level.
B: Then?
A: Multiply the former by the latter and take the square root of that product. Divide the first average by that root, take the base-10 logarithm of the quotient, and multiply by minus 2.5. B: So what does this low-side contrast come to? -0.10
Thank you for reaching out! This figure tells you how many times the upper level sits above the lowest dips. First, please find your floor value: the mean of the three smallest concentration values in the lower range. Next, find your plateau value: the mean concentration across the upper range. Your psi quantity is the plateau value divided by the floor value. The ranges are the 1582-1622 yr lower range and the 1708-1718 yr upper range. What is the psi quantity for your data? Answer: 0.94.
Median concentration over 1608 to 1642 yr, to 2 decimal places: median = 2.49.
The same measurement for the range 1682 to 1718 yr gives 2.41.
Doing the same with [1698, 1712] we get 2.38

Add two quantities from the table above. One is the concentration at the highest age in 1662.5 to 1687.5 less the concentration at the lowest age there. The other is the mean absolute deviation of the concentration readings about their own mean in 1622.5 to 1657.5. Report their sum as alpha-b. 0.63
